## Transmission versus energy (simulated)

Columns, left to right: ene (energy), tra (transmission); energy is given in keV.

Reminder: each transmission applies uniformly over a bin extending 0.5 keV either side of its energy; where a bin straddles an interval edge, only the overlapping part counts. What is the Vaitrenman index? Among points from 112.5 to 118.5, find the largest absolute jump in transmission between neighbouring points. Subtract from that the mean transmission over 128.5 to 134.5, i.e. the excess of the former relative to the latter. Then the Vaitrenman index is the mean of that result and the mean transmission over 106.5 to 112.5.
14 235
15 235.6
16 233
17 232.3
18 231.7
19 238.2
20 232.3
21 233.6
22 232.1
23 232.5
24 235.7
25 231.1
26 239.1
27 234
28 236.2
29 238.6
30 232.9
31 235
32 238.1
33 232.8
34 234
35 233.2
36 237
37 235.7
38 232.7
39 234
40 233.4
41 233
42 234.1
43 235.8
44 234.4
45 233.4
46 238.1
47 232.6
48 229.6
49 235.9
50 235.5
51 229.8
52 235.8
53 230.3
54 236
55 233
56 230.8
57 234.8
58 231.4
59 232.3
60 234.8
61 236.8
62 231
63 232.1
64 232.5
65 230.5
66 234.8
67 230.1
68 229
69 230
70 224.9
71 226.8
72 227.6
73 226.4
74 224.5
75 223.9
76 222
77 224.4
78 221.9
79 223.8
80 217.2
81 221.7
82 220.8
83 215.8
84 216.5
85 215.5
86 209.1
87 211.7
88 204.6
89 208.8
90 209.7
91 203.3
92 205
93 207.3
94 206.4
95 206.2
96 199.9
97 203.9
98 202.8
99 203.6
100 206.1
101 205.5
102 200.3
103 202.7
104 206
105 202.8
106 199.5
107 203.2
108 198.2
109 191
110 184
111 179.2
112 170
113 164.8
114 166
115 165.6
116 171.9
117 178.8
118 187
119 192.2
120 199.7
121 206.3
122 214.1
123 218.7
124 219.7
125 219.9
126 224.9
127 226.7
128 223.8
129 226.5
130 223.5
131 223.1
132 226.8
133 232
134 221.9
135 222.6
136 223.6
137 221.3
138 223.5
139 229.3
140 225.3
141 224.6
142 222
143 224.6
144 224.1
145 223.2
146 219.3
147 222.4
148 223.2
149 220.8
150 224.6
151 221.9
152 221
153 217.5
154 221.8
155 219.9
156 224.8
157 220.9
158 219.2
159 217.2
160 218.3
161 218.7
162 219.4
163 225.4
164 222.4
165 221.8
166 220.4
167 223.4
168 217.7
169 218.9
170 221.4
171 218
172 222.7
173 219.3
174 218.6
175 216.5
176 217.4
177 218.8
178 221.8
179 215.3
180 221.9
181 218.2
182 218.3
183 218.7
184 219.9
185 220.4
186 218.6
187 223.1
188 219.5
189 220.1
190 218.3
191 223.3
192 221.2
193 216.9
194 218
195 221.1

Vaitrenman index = -15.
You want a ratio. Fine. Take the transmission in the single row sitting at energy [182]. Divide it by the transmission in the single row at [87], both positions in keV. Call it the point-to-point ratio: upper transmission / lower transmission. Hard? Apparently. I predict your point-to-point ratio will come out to 1.03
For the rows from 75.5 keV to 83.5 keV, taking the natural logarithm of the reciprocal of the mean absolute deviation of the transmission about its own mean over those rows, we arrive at -0.82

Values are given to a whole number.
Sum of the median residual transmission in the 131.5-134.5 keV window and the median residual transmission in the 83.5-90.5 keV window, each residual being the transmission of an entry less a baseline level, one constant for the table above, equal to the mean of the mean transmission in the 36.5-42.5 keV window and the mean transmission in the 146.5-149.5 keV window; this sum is -19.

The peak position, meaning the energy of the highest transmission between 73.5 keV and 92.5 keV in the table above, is 74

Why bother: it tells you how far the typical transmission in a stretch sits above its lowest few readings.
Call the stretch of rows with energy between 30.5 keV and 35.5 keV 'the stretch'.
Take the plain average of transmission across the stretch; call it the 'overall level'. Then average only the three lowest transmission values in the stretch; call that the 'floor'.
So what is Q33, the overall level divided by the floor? 1.01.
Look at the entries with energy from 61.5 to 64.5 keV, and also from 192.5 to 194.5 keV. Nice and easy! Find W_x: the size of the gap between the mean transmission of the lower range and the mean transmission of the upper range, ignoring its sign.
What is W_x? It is 14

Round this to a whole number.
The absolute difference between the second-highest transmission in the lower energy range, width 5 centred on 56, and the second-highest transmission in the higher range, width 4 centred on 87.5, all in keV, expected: 26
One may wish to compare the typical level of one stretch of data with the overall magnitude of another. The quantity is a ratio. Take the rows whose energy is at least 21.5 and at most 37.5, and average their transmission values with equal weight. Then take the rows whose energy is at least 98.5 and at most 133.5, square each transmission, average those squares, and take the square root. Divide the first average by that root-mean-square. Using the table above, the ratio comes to 1.16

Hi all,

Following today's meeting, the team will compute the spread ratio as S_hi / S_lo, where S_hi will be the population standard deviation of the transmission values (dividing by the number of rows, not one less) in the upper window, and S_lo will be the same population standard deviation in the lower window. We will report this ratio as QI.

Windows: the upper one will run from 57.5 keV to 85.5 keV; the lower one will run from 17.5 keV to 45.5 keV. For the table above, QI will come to 2.8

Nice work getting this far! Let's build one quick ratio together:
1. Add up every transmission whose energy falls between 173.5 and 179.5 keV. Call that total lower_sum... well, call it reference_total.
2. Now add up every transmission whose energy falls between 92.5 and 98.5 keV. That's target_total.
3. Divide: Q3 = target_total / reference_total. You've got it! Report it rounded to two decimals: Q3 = 0.94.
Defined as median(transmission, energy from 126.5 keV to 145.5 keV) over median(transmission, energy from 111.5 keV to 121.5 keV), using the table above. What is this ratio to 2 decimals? 1.28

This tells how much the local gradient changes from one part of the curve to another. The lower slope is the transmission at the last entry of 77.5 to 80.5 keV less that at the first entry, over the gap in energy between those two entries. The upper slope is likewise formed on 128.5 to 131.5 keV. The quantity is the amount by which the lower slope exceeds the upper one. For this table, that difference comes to -1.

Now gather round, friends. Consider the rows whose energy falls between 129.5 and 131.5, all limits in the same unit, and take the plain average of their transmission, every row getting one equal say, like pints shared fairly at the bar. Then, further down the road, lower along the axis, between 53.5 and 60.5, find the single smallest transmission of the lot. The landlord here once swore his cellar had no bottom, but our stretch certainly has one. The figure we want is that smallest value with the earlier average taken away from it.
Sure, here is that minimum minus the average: 7.5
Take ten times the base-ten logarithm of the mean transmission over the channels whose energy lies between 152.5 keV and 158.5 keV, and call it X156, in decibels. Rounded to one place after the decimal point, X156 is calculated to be 23.4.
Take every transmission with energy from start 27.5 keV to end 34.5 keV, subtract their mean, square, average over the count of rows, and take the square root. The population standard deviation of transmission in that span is 2.2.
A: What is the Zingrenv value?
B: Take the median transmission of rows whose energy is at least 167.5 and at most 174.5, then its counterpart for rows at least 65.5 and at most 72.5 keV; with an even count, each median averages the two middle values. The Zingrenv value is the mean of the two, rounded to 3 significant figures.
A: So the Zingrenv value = 224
